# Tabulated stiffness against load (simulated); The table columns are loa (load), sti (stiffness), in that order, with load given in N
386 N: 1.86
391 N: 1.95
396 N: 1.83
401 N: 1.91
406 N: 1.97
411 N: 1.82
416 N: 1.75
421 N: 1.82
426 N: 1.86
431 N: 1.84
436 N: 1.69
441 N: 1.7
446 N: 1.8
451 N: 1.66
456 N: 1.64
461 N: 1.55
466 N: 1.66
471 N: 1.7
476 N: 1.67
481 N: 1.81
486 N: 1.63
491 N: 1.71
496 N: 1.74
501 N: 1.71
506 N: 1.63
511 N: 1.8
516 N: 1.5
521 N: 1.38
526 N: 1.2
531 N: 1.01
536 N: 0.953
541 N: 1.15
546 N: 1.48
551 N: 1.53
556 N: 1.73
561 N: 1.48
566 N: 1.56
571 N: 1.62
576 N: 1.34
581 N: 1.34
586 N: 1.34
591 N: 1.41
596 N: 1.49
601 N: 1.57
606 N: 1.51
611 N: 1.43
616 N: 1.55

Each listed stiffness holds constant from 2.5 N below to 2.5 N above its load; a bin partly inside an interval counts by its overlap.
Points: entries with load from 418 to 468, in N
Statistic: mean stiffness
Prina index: 1.72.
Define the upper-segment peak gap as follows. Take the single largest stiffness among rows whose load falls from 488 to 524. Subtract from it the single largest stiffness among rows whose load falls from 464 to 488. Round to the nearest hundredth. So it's -0.01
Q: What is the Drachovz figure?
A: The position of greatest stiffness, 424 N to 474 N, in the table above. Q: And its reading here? 426 N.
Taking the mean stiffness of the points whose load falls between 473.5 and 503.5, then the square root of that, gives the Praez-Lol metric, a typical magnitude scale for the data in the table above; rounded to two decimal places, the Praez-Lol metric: 1.31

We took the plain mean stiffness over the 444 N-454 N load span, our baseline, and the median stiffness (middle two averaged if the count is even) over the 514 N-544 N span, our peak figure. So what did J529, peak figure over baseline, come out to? 0.68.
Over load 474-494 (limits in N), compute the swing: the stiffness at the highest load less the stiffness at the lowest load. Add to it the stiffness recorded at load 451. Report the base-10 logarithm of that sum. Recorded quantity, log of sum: 0.230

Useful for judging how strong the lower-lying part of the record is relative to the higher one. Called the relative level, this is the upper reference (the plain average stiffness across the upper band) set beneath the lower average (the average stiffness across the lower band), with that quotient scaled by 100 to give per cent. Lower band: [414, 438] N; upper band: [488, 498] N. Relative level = 104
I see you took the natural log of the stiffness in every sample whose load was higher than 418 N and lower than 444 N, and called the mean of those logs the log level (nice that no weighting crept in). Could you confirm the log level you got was 0.58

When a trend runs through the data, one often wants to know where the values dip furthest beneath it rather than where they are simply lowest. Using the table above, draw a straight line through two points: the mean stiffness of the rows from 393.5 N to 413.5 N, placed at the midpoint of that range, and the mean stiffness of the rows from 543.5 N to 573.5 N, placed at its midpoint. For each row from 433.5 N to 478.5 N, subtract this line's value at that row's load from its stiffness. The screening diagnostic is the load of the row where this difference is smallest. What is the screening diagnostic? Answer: 461 N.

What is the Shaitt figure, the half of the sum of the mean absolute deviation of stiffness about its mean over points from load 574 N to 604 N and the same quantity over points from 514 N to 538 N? 0.13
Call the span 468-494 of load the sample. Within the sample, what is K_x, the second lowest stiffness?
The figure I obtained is 1.67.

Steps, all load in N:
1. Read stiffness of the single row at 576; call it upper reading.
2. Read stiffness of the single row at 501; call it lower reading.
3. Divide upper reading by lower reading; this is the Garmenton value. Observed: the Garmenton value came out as 0.78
